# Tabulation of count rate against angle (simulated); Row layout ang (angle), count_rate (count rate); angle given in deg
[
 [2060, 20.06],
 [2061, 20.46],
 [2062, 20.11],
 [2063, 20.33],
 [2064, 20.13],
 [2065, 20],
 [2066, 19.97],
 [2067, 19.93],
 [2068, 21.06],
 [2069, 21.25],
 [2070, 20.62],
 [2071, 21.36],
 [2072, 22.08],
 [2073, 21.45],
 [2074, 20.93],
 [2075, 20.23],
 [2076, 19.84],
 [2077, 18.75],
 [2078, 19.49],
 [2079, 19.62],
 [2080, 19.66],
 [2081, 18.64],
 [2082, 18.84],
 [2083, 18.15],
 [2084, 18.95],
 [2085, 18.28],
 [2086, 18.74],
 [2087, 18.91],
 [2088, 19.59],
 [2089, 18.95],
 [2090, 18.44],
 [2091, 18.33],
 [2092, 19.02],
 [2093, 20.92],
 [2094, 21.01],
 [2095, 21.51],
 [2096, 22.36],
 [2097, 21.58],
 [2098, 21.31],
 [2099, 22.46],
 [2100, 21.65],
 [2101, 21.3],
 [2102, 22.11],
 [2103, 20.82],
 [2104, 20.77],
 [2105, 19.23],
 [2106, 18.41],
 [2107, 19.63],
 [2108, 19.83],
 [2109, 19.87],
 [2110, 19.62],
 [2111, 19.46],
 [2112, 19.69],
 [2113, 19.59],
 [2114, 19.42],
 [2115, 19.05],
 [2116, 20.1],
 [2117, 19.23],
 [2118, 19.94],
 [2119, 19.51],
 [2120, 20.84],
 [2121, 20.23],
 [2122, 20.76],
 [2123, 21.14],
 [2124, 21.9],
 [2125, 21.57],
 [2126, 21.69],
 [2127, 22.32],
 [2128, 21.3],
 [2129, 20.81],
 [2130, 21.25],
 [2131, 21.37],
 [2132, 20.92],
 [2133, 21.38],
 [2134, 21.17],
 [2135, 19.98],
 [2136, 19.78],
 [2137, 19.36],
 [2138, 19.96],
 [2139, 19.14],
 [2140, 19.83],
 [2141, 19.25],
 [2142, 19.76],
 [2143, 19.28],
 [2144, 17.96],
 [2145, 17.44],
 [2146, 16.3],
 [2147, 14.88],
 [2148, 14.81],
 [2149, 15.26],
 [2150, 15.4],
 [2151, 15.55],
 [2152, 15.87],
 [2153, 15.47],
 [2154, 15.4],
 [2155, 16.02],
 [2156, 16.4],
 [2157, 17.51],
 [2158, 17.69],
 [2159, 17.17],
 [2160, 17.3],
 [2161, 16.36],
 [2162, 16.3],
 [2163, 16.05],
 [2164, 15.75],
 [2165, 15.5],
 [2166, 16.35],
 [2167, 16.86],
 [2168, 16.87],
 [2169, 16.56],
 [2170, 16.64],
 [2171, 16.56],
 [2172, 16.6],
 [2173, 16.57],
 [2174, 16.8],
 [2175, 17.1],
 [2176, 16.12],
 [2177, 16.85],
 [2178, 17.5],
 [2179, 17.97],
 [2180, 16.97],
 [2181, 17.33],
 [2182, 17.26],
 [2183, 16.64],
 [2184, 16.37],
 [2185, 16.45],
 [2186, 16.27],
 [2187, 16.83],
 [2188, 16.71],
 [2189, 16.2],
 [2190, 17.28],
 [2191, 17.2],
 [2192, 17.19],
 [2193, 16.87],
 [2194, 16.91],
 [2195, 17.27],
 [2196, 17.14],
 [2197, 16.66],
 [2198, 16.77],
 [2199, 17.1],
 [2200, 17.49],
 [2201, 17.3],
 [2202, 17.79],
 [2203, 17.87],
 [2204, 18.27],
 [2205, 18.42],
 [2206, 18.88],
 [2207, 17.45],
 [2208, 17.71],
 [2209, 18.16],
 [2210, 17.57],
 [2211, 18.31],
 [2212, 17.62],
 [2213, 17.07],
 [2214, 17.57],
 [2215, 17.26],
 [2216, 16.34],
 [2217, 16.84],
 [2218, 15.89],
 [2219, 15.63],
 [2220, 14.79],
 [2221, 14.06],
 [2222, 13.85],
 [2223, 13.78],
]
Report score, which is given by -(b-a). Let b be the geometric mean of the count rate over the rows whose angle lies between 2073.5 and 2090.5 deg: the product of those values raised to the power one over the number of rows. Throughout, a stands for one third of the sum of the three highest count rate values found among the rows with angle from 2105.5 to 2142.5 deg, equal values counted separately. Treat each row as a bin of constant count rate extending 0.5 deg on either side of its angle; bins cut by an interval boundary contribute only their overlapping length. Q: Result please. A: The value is 2.8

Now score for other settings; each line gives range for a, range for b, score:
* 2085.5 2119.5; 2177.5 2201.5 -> 5.3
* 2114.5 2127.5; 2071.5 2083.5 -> 2.2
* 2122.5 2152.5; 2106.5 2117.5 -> 2.4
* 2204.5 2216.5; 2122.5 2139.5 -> -2.3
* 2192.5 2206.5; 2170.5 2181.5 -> 1.6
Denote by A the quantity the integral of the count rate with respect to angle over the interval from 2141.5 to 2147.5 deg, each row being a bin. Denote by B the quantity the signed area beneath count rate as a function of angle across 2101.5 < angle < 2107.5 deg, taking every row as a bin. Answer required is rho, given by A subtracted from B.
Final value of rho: 15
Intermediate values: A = 106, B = 121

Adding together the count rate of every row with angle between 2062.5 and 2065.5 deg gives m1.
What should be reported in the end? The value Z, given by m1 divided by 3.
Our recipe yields 20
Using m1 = 60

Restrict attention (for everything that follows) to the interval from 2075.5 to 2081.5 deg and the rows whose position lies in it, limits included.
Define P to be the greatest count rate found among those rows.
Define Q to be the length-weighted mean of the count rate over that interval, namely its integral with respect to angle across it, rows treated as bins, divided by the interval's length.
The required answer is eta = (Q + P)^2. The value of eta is 1535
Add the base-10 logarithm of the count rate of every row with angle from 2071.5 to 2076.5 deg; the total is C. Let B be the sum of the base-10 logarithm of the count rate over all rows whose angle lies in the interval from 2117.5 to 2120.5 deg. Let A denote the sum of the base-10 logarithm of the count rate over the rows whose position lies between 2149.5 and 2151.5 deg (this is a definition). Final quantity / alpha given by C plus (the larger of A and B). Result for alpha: 11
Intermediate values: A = 2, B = 4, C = 6.6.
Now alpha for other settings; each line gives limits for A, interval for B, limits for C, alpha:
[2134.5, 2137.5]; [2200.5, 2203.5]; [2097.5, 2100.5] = 8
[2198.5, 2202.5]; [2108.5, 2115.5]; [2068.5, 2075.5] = 18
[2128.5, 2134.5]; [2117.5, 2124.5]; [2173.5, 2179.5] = 17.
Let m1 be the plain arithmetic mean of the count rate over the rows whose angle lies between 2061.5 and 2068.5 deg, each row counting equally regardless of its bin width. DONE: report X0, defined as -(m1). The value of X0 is -20.2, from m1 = 20.2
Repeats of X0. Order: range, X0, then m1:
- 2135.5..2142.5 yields -19.6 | 19.6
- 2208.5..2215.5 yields -17.7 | 17.7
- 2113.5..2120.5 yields -19.7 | 19.7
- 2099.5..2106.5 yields -20.6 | 20.6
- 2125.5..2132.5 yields -21.4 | 21.4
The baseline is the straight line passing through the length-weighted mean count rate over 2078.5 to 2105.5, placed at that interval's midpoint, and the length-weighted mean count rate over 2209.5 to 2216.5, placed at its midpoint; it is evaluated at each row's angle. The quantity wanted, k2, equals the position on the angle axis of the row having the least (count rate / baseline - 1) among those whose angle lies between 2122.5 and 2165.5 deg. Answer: 2148 deg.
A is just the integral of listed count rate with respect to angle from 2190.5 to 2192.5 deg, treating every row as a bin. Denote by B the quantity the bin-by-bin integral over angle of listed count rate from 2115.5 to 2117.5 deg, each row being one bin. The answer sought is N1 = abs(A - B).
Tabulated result 4.9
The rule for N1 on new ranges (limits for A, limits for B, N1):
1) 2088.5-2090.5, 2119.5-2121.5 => 3.7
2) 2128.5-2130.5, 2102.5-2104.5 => 0.5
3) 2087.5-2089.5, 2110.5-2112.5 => 0.6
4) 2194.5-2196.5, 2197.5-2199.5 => 0.5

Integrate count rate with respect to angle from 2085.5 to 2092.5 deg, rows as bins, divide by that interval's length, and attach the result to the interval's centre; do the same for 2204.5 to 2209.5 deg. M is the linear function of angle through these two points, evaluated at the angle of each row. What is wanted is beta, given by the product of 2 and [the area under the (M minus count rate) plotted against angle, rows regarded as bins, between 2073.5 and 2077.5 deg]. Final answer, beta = -8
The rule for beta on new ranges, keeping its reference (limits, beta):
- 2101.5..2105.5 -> -16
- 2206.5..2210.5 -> 3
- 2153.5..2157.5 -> 17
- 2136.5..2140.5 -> -8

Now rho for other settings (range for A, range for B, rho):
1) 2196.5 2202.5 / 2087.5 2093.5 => 12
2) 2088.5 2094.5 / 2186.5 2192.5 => -15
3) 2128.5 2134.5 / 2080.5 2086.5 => -15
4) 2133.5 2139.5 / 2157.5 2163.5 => -19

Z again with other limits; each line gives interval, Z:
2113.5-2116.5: 20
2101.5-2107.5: 40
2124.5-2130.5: 43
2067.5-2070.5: 21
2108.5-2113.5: 33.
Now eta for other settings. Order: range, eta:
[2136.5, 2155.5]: 1381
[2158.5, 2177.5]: 1145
